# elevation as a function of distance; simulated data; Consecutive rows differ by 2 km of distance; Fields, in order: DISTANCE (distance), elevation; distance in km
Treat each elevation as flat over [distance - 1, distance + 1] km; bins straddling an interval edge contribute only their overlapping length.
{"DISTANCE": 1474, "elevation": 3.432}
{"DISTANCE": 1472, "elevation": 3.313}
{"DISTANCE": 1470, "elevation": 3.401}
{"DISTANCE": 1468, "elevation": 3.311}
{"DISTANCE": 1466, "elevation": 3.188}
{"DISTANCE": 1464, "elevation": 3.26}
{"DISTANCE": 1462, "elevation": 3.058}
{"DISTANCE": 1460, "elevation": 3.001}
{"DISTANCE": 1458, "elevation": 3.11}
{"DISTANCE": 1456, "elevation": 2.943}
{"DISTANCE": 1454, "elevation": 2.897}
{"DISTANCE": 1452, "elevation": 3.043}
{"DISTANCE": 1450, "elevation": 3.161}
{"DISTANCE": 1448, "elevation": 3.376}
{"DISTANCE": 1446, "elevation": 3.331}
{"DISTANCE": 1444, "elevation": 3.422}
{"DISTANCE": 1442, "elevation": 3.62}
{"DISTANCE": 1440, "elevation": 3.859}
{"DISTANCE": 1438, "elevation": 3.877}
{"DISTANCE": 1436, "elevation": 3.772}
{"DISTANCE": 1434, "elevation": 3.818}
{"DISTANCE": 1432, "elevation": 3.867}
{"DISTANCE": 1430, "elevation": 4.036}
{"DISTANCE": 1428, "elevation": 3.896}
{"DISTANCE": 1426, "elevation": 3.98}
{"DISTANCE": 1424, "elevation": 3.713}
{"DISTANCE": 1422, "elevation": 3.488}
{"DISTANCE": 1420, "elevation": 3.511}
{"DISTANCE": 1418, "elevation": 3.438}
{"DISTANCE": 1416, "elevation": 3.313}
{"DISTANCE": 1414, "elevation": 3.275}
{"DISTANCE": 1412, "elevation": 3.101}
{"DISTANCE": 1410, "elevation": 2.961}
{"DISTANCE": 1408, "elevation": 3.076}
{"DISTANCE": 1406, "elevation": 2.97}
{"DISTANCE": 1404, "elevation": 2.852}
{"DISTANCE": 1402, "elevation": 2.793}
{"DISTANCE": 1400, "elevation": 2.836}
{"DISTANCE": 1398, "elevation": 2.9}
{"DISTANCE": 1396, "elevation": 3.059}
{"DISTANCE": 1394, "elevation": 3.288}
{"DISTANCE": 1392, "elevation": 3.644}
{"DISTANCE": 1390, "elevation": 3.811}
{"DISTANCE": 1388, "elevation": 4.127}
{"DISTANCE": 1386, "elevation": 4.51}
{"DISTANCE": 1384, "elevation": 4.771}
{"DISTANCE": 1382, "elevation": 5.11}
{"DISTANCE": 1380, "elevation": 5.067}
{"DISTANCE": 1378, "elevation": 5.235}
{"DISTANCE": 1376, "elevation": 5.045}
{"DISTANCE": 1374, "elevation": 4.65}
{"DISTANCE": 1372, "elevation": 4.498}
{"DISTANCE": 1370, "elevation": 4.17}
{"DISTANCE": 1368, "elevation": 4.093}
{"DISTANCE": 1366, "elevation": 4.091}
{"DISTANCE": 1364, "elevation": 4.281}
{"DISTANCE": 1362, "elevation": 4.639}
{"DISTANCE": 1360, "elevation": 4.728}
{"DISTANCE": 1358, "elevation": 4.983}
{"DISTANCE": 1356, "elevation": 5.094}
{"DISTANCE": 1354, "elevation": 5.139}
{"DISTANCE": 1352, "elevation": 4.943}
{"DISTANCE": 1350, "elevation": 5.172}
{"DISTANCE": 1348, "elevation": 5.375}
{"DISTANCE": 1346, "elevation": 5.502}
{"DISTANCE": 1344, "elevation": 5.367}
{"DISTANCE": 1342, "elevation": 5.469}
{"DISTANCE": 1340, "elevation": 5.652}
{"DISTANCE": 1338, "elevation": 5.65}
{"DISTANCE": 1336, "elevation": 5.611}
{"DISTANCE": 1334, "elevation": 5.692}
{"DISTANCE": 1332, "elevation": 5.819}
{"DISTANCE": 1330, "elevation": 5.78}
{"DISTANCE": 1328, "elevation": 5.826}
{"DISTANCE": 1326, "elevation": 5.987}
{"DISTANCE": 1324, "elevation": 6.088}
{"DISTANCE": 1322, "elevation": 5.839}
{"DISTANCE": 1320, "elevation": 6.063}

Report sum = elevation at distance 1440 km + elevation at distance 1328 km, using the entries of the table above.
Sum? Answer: 9.7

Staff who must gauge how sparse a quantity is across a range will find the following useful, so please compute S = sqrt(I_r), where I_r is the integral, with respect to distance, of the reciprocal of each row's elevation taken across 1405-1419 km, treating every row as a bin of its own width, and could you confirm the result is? 2.11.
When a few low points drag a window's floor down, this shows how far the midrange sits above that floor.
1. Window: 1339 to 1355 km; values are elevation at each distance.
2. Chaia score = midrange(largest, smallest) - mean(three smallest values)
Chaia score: 0.213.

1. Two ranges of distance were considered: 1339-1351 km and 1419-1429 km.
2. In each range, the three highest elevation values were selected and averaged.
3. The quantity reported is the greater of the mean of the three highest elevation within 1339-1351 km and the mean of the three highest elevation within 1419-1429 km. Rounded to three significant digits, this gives 5.54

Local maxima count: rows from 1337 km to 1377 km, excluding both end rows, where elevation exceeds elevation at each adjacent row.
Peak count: 3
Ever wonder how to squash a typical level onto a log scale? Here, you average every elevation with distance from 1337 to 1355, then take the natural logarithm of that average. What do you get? 1.68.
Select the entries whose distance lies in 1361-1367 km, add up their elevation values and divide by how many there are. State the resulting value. 4.3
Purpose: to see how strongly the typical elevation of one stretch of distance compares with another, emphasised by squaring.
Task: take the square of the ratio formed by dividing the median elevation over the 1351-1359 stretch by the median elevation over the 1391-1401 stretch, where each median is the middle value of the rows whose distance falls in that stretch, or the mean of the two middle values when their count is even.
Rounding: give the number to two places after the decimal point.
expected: 2.71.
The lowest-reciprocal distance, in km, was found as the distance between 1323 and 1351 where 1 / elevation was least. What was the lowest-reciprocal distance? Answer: 1324 km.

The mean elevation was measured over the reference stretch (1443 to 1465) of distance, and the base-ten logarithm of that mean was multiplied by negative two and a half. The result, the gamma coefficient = -1.2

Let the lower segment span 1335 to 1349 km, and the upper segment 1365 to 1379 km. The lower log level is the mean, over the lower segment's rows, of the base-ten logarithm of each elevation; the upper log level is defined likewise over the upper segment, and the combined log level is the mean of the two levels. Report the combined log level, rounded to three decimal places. 0.698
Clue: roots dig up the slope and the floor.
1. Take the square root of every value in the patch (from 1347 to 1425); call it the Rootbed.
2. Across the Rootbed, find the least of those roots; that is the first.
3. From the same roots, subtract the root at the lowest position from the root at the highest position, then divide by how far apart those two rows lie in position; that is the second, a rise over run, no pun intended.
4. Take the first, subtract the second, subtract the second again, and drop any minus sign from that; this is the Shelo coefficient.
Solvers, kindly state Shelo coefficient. 1.68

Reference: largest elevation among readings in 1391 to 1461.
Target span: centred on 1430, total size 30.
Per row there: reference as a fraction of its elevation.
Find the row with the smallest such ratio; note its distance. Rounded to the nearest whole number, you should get 1430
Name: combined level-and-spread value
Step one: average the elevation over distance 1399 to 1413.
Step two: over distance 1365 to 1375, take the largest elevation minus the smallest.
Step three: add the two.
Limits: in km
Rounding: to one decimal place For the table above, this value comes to 3.5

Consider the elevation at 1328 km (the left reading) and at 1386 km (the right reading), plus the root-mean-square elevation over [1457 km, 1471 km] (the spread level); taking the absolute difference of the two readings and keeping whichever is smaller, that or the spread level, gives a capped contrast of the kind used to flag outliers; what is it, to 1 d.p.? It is 1.3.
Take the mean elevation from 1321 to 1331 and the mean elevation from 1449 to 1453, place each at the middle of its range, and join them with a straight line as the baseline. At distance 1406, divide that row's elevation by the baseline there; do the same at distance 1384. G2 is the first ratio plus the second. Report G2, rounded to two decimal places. 1.76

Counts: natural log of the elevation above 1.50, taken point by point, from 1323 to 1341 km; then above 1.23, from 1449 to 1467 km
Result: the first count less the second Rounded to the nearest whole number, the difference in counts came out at 9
